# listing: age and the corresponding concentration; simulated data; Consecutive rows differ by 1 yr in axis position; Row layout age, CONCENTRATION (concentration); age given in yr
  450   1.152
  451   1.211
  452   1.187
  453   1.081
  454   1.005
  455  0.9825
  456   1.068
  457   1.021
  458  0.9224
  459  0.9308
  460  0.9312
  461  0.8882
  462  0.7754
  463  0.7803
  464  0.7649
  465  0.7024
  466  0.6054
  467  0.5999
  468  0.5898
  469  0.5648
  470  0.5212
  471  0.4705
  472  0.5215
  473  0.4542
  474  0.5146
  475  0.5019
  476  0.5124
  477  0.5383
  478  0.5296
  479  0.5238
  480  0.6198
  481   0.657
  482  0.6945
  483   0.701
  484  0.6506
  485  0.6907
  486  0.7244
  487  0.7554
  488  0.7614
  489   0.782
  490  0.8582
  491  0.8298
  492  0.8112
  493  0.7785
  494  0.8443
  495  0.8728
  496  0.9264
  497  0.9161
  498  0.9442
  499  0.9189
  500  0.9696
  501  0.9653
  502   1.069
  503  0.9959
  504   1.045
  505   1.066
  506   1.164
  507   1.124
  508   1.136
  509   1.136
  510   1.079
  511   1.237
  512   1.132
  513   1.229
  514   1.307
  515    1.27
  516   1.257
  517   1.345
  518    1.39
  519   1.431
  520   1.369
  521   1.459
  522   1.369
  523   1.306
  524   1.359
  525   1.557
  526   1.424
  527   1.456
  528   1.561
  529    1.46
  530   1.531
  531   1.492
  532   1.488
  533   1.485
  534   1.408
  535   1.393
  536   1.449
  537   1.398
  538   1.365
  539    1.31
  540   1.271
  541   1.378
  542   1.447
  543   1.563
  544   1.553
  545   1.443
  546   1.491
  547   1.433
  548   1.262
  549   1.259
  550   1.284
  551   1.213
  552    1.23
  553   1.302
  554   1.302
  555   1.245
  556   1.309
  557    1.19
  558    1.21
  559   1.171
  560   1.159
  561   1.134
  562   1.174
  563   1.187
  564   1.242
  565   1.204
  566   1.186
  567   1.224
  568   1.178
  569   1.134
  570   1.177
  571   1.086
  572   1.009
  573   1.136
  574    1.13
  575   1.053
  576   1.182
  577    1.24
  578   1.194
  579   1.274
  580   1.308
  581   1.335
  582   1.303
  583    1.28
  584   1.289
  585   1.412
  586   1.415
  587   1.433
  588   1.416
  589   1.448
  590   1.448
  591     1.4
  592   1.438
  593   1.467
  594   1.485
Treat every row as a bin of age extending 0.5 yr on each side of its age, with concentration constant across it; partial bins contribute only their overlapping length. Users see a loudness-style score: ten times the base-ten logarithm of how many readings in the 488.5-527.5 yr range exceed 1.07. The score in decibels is 13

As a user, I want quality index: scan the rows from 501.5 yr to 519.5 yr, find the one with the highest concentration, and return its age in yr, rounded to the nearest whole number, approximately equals 519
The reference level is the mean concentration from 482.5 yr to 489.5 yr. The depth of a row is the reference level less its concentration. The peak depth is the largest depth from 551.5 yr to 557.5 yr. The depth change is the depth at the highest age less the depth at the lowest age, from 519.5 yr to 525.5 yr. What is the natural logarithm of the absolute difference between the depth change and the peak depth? -1.3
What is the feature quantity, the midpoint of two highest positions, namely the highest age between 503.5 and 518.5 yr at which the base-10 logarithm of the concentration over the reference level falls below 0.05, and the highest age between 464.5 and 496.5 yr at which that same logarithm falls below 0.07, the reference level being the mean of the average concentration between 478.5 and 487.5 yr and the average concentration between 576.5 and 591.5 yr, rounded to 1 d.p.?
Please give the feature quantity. 503.0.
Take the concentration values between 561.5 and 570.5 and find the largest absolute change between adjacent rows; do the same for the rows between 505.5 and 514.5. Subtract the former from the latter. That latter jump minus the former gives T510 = 0.10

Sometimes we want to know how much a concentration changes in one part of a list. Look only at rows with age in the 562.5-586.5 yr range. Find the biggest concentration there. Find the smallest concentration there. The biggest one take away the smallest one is 0.41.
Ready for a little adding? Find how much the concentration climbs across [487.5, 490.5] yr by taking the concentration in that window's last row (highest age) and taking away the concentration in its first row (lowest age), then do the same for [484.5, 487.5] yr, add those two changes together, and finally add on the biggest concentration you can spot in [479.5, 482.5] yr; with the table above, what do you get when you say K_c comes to 0.86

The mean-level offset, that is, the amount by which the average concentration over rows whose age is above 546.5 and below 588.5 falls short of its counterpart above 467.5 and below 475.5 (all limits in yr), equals -0.72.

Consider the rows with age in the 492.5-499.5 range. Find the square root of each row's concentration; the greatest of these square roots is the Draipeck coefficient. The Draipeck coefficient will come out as 0.97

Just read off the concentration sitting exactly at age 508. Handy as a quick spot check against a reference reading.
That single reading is 1.136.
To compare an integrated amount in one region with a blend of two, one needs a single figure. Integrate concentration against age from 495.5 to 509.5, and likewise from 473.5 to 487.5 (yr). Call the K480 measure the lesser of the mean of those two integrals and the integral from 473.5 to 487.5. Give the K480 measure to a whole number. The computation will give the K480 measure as 9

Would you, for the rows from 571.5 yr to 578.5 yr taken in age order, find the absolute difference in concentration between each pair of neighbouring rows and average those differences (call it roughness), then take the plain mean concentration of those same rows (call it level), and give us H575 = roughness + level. 1.21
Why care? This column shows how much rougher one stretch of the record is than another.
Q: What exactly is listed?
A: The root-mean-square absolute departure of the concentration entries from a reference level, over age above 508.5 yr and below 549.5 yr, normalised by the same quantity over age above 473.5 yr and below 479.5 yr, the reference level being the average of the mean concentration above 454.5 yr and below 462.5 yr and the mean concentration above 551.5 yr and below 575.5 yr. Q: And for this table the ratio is 0.6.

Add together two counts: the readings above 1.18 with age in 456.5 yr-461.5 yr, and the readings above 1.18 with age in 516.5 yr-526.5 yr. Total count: 10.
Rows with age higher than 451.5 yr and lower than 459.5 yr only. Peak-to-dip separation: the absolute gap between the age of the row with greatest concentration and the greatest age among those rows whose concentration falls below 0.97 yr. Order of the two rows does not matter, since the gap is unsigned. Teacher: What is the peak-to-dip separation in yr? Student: 7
